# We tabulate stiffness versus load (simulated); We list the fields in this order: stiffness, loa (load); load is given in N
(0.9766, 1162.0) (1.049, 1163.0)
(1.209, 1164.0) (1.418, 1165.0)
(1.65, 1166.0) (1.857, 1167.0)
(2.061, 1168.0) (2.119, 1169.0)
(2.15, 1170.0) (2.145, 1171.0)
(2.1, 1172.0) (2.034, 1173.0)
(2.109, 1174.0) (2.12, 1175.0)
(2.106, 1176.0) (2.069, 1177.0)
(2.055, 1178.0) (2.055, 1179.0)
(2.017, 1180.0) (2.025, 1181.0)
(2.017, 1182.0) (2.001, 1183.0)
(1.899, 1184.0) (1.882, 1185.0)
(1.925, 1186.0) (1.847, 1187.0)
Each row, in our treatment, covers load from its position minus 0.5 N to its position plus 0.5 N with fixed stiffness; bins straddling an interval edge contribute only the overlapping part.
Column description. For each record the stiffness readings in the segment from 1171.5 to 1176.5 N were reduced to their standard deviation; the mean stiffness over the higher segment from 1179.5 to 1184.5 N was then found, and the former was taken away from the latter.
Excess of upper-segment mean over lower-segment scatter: 1.96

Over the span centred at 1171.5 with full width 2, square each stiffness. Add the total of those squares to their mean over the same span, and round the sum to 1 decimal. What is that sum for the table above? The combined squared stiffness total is 13.5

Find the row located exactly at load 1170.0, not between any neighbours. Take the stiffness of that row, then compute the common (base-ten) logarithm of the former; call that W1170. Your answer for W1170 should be 0.332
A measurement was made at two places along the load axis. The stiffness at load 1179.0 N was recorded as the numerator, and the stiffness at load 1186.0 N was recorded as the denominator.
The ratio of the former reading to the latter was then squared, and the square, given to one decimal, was 1.1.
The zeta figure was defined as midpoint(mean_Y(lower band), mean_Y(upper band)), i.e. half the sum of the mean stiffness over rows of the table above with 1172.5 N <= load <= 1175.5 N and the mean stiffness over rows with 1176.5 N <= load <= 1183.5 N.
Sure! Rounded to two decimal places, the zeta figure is 2.06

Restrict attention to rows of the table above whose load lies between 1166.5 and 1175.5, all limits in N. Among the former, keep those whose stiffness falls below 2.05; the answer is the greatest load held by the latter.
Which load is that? 1173.0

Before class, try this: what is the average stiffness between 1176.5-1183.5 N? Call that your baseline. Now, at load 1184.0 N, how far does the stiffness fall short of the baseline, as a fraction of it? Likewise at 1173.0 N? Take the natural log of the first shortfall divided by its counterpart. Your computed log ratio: 7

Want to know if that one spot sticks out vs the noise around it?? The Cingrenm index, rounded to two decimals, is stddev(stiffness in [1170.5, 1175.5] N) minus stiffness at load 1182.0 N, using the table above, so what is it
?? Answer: -1.98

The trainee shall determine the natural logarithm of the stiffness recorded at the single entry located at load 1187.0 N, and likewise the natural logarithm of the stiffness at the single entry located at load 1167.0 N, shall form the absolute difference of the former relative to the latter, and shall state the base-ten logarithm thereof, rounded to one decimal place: -2.3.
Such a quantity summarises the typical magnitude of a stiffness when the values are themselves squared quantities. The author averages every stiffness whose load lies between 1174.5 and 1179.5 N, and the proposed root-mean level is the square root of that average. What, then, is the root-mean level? 1.44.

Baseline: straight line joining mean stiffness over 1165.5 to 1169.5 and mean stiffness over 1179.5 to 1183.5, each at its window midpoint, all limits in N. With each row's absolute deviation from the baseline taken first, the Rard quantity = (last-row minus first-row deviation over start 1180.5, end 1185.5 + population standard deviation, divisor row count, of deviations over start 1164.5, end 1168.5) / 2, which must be 0.15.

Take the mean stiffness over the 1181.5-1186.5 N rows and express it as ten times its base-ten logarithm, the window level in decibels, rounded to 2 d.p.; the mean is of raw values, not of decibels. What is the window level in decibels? 2.89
